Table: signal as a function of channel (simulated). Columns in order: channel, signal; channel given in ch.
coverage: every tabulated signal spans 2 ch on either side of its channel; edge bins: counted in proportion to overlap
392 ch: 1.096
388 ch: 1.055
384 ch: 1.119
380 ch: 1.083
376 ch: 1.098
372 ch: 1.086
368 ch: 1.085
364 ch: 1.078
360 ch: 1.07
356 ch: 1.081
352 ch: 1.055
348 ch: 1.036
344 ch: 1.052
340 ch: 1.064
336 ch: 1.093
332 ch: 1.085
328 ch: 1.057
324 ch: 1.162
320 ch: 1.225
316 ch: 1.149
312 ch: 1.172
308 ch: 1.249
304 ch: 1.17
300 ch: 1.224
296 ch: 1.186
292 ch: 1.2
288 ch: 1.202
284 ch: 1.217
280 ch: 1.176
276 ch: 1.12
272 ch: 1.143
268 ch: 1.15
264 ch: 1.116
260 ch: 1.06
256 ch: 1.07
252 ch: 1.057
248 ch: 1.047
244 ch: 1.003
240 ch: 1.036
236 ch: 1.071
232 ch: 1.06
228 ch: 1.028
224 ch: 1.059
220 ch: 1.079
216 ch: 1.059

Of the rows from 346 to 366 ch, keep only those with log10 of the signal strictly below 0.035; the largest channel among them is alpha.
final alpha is 364 ch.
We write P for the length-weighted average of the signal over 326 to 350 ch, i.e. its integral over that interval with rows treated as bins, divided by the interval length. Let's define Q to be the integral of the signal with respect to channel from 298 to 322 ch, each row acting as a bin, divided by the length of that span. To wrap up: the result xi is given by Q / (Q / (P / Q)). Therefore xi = 0.89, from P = 1.06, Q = 1.20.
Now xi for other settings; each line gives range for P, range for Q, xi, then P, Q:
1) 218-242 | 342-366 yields 0.99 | 1.06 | 1.06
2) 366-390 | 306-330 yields 0.93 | 1.09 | 1.17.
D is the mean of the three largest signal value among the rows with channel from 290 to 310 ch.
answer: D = 1.22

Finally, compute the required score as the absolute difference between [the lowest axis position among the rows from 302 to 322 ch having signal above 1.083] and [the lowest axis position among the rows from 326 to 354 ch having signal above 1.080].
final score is 28 ch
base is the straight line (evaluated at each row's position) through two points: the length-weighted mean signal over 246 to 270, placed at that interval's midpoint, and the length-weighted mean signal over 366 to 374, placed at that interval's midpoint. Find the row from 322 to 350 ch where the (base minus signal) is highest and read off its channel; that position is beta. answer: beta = 348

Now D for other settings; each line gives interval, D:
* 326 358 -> 1.09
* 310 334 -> 1.19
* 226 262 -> 1.07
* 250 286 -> 1.18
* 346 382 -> 1.09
